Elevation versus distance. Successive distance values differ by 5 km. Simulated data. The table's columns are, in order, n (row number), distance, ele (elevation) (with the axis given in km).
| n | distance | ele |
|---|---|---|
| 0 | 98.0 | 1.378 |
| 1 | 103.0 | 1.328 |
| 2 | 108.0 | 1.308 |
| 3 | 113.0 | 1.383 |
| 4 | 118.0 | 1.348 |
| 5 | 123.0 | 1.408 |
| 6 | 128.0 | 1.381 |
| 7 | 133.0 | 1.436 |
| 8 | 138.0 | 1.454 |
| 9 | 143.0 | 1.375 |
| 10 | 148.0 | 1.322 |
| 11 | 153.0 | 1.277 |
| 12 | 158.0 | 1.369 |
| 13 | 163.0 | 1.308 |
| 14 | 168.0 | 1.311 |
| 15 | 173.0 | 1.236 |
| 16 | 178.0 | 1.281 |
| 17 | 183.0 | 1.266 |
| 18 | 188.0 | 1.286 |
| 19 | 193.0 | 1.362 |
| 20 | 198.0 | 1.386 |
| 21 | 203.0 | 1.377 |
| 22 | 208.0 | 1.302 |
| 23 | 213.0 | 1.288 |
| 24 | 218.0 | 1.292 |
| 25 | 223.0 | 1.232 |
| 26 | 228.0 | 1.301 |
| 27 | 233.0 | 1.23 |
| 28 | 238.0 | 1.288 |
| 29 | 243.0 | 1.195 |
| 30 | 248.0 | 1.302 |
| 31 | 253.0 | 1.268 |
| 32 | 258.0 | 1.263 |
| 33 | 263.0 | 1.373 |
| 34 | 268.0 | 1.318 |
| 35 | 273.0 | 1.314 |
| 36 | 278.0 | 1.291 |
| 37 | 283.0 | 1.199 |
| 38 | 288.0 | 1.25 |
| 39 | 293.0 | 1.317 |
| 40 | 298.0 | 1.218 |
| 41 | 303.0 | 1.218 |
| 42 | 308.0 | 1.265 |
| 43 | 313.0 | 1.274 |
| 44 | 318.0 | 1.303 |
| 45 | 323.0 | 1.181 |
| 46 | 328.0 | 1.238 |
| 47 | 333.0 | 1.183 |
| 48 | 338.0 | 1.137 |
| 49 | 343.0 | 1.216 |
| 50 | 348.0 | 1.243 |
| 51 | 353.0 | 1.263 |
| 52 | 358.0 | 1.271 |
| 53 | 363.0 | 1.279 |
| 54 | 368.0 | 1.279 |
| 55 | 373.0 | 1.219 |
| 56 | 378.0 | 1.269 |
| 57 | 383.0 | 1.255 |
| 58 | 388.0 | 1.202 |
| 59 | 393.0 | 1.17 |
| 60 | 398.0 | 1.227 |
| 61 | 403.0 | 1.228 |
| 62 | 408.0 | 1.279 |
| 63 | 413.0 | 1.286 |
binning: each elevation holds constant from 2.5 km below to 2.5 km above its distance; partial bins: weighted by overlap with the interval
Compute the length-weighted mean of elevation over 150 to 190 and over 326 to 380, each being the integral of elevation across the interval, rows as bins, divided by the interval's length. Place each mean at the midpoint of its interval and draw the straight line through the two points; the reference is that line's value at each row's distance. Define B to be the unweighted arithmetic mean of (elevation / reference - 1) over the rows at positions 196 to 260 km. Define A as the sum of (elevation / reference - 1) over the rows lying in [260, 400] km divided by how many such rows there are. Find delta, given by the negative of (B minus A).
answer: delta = -0.004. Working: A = 0.005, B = 0.009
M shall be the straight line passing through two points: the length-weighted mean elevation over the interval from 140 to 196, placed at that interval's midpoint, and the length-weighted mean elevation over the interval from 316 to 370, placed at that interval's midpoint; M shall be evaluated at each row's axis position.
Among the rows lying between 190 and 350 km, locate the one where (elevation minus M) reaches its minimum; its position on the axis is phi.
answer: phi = 338.0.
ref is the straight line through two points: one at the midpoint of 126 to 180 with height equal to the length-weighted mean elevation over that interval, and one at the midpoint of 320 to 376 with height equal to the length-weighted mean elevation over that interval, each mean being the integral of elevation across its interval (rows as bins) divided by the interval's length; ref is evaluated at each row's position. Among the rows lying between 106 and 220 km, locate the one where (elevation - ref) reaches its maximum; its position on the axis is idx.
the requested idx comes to 138.0 km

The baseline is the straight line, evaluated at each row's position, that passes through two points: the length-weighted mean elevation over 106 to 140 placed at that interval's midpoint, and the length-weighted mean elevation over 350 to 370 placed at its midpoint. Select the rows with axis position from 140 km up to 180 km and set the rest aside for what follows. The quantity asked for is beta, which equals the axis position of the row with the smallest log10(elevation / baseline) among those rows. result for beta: 173.0 km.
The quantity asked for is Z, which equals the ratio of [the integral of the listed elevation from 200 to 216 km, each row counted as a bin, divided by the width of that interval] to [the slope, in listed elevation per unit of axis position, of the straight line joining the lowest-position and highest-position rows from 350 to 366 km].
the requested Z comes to 827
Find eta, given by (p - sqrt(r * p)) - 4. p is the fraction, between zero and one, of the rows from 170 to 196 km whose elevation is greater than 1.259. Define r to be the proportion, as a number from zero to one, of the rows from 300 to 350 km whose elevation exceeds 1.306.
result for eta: -3.20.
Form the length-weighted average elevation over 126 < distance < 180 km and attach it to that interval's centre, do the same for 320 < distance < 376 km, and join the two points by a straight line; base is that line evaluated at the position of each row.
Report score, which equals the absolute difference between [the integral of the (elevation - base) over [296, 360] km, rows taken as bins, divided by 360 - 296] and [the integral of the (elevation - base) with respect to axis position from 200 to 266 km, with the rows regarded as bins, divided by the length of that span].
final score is 0.0006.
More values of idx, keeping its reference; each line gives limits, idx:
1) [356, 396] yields 368.0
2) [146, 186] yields 158.0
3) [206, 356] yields 263.0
